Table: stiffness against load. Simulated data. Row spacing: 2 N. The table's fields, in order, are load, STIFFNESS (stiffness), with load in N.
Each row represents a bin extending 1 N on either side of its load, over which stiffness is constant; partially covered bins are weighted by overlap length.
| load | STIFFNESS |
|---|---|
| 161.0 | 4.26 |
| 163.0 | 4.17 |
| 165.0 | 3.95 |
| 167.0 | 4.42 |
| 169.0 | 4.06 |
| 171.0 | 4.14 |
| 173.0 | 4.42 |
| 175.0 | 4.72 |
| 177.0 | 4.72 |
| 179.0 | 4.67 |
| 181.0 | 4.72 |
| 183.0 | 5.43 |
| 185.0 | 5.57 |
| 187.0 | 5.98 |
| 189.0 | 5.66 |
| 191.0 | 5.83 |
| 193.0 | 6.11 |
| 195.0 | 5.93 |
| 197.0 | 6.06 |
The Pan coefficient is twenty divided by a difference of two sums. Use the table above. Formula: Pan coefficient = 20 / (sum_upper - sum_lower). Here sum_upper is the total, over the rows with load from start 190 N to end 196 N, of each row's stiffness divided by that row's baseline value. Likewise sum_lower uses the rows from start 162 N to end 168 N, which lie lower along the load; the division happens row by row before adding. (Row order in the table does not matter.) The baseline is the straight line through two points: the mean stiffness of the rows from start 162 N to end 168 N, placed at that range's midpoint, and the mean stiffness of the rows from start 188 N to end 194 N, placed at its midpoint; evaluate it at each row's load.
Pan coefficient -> -1028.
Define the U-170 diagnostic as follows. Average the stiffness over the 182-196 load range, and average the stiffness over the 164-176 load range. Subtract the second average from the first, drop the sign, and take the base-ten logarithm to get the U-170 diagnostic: 0.2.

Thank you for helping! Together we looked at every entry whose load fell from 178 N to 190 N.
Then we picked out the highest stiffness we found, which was 5.98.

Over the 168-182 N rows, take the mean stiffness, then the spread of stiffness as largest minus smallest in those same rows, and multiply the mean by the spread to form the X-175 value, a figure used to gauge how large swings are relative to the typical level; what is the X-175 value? 3.0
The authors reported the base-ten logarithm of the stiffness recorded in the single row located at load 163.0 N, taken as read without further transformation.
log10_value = 0.620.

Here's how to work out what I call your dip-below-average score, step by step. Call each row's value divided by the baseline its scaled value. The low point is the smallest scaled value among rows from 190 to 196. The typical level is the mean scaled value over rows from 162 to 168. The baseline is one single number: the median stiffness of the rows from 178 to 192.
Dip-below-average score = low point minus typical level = 0.296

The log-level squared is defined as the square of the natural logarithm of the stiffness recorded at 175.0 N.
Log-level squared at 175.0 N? 2.4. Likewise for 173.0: 2.2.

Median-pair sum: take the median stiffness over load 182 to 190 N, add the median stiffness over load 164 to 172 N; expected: 9.7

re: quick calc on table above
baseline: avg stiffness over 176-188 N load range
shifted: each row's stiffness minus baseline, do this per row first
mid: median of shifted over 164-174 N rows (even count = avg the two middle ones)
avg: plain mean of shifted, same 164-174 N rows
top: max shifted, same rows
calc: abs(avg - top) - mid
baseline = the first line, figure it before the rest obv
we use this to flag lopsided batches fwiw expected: 1.3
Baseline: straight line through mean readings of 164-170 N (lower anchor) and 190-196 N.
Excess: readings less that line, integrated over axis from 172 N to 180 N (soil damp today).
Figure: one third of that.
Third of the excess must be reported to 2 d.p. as -0.37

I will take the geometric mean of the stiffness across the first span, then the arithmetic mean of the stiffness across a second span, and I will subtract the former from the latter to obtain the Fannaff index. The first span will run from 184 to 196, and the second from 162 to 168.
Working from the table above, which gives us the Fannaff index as -1.7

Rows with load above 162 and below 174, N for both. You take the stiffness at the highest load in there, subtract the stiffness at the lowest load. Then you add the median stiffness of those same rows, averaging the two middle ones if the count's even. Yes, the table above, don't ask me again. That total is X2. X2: 4.4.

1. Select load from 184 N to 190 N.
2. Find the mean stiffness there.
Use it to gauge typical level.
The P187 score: 5.7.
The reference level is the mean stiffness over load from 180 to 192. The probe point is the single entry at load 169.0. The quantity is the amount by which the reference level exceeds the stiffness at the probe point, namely 1.5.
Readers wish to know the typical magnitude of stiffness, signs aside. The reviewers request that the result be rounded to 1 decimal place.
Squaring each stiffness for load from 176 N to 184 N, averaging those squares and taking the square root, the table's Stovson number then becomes 4.9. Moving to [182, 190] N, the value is 5.7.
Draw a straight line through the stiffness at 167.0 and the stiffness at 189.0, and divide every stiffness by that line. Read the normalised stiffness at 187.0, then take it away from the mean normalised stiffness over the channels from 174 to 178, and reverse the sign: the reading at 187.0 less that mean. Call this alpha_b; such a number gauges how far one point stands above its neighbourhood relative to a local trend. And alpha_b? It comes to 0.12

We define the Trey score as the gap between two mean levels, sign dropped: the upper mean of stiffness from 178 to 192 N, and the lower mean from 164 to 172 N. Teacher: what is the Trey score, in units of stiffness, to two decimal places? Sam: 1.27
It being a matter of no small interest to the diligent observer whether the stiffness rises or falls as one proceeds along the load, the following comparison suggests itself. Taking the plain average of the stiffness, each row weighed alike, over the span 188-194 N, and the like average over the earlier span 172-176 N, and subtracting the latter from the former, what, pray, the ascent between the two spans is 1.30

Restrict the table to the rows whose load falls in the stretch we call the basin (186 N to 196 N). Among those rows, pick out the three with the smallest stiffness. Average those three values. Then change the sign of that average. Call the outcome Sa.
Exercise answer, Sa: -5.81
